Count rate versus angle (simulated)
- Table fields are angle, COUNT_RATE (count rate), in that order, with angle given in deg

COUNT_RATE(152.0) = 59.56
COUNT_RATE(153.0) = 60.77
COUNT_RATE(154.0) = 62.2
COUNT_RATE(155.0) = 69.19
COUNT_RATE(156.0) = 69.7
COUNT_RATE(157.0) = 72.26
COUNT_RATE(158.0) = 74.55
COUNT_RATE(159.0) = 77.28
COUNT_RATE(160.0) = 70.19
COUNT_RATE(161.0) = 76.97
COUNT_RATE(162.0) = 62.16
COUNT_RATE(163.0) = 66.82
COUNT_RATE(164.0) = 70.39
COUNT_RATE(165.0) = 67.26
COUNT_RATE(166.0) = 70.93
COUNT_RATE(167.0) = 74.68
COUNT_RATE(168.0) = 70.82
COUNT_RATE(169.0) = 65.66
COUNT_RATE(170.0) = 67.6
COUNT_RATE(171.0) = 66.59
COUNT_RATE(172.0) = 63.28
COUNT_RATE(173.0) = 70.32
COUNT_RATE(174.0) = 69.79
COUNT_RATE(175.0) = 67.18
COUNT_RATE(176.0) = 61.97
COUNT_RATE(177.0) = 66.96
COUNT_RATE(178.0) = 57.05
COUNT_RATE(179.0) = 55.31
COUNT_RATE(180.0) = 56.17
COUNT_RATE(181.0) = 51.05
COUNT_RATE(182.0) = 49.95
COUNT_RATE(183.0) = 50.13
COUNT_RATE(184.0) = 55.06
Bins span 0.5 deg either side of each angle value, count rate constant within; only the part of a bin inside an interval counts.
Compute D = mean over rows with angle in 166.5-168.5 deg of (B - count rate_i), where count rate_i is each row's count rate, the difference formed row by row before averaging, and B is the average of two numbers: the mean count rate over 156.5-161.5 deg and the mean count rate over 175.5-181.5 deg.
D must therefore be -6.6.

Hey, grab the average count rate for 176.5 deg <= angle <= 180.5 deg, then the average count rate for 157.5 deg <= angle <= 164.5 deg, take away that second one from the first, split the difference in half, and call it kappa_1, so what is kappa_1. -6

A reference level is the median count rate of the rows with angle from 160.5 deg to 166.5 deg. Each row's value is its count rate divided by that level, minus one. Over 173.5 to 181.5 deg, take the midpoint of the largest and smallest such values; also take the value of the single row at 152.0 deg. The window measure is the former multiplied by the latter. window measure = 0.016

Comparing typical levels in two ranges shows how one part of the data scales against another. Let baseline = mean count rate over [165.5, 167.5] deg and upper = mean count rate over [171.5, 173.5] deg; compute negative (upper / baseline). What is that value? -0.92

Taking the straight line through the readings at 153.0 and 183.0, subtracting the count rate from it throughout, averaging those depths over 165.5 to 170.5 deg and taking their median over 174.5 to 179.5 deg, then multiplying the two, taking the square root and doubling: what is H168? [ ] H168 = 23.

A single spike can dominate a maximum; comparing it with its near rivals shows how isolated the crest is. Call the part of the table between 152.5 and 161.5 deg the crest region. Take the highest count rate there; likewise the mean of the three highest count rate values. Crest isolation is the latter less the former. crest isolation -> -1.0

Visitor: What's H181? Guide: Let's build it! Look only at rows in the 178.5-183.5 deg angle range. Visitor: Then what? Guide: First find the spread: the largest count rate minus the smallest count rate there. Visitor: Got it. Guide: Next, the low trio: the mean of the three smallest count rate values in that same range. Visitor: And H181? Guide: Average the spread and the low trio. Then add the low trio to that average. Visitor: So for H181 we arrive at 79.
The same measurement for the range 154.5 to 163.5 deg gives 107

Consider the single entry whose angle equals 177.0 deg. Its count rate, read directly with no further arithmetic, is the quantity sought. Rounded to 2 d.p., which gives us 66.96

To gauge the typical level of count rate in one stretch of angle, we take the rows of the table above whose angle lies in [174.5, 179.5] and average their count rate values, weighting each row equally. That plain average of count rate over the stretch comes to 61.7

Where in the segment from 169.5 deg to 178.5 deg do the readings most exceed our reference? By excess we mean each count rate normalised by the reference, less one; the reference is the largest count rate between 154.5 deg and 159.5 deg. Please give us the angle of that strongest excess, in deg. 173.0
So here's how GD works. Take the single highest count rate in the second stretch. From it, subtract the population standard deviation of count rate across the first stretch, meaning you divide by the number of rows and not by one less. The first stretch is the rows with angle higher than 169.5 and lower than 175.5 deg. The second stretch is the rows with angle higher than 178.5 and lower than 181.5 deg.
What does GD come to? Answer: 53.9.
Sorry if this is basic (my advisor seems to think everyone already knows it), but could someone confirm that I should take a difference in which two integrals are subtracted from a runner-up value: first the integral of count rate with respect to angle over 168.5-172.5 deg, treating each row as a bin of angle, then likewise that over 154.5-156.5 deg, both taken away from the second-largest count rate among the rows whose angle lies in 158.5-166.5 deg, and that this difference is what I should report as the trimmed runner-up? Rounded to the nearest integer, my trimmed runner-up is -325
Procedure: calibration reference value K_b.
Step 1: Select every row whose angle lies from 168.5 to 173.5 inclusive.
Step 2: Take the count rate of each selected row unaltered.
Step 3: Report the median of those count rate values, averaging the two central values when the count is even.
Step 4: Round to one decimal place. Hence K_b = 66.6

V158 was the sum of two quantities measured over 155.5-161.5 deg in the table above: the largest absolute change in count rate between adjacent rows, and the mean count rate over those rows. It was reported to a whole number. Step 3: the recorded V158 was 81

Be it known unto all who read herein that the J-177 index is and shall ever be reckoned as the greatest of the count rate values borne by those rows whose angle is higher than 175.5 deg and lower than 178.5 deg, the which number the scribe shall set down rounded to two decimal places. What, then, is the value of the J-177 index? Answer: 66.96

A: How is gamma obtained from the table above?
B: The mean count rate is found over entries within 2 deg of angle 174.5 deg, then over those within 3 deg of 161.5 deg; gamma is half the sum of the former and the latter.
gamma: 69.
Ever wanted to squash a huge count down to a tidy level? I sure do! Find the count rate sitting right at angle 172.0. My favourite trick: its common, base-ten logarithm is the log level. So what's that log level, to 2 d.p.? 1.80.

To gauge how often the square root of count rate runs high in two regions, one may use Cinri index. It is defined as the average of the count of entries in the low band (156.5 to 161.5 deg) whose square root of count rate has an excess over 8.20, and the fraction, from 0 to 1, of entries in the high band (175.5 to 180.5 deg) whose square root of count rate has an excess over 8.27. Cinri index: 2.5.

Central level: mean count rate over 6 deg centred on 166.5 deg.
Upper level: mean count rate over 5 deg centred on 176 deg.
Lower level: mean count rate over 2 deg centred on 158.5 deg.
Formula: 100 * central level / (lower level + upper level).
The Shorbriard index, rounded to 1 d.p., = 49.8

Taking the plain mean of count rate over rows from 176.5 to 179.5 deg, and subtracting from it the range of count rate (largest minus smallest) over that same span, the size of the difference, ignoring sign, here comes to 48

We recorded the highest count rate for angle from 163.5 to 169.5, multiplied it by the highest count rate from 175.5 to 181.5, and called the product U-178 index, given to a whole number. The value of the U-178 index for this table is 5001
